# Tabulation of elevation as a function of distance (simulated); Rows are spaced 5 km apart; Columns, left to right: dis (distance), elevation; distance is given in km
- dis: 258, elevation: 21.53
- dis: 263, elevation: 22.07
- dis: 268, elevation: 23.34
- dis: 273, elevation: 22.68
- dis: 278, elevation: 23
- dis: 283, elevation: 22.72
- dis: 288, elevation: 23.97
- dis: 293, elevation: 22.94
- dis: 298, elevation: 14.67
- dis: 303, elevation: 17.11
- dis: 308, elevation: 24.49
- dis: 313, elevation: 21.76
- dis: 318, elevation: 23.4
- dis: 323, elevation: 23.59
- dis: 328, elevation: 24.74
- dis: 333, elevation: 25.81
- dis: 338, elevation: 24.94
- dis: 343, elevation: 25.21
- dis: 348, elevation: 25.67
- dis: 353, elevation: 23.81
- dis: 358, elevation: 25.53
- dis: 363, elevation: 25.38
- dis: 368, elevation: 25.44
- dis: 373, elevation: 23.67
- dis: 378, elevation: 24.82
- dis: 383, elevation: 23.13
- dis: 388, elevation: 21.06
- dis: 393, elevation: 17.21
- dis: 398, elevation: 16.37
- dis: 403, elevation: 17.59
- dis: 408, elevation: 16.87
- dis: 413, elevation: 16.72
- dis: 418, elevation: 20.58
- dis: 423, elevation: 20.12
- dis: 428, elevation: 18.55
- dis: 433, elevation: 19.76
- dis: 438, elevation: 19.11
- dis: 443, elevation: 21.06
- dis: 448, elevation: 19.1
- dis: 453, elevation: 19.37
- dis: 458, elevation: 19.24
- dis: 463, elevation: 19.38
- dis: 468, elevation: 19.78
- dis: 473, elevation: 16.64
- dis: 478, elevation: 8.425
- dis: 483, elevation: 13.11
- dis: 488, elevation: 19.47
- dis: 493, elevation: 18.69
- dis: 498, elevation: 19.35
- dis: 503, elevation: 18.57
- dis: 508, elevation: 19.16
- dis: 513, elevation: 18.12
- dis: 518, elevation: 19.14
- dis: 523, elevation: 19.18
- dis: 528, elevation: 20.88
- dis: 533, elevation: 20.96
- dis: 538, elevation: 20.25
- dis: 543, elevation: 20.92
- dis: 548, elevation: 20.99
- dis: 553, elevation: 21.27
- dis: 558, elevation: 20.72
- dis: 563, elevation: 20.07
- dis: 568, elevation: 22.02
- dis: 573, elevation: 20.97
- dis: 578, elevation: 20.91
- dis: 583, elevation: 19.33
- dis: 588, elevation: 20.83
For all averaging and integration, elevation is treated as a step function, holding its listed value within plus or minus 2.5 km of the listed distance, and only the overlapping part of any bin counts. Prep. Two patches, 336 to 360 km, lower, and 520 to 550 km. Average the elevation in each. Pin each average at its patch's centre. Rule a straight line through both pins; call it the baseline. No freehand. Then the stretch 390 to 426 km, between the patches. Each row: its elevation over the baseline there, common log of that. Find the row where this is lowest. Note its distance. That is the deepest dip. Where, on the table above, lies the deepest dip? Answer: 398 km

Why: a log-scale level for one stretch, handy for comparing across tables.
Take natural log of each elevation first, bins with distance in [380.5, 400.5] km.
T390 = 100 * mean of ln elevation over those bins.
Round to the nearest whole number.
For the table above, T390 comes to 296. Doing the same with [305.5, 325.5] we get 315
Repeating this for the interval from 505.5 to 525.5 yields 294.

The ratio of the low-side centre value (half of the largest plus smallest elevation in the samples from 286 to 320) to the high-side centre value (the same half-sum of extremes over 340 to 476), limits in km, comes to 0.93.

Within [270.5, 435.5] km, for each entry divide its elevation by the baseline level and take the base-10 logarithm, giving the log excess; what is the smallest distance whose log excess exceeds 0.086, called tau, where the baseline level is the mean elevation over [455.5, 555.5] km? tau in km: 278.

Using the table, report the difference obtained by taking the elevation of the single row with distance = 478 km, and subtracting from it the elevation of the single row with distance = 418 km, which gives -12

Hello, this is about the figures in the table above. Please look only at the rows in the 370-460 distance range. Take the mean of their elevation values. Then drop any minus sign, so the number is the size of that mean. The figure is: 20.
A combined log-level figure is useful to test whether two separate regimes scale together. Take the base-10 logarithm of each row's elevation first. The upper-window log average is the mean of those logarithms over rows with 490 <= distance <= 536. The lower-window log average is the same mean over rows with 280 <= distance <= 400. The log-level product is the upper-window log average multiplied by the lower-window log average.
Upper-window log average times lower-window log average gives 1.74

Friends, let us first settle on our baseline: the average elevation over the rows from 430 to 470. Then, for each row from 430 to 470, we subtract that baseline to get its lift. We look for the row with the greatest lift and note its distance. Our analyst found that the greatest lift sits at 443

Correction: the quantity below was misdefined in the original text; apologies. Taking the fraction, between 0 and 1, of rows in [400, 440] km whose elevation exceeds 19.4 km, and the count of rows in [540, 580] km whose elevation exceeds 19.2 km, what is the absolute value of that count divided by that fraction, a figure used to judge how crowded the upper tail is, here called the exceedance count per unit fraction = 21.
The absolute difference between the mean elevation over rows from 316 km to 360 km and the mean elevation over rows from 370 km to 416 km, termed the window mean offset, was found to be 5.0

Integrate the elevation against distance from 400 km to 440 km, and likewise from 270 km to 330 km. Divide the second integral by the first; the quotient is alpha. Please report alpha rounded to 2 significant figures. 1.8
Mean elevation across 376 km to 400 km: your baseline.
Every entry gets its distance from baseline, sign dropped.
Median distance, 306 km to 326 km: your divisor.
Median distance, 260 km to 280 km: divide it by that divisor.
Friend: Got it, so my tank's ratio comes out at 1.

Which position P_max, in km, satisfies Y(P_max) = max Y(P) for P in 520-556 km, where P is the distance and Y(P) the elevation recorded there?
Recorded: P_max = 553 km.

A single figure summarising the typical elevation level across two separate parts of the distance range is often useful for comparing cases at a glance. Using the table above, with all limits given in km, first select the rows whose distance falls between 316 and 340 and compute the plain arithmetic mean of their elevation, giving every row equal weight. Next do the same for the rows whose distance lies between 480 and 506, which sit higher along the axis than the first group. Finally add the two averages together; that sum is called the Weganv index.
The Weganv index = 42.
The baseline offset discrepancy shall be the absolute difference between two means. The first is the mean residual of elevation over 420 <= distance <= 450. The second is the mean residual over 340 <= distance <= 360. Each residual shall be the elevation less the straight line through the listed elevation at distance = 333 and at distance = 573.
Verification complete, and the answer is 3.7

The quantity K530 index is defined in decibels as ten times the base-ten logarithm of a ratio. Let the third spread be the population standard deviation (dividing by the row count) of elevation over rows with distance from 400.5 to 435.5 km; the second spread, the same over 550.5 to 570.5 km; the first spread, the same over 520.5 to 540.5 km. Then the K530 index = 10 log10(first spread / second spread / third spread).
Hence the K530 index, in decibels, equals -1.7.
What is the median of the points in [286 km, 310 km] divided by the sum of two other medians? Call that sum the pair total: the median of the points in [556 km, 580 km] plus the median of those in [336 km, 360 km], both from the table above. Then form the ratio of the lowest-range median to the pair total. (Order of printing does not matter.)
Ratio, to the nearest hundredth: 0.50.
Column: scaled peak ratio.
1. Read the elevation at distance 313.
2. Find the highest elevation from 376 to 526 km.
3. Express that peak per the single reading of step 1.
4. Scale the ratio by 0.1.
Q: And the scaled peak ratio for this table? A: 0.114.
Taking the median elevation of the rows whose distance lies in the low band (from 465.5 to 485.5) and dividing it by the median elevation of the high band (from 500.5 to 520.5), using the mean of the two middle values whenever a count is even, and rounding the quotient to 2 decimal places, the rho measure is 0.79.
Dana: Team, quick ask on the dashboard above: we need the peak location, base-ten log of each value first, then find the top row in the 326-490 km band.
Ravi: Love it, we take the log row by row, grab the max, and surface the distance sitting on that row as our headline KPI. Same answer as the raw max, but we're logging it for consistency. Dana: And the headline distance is 333 km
